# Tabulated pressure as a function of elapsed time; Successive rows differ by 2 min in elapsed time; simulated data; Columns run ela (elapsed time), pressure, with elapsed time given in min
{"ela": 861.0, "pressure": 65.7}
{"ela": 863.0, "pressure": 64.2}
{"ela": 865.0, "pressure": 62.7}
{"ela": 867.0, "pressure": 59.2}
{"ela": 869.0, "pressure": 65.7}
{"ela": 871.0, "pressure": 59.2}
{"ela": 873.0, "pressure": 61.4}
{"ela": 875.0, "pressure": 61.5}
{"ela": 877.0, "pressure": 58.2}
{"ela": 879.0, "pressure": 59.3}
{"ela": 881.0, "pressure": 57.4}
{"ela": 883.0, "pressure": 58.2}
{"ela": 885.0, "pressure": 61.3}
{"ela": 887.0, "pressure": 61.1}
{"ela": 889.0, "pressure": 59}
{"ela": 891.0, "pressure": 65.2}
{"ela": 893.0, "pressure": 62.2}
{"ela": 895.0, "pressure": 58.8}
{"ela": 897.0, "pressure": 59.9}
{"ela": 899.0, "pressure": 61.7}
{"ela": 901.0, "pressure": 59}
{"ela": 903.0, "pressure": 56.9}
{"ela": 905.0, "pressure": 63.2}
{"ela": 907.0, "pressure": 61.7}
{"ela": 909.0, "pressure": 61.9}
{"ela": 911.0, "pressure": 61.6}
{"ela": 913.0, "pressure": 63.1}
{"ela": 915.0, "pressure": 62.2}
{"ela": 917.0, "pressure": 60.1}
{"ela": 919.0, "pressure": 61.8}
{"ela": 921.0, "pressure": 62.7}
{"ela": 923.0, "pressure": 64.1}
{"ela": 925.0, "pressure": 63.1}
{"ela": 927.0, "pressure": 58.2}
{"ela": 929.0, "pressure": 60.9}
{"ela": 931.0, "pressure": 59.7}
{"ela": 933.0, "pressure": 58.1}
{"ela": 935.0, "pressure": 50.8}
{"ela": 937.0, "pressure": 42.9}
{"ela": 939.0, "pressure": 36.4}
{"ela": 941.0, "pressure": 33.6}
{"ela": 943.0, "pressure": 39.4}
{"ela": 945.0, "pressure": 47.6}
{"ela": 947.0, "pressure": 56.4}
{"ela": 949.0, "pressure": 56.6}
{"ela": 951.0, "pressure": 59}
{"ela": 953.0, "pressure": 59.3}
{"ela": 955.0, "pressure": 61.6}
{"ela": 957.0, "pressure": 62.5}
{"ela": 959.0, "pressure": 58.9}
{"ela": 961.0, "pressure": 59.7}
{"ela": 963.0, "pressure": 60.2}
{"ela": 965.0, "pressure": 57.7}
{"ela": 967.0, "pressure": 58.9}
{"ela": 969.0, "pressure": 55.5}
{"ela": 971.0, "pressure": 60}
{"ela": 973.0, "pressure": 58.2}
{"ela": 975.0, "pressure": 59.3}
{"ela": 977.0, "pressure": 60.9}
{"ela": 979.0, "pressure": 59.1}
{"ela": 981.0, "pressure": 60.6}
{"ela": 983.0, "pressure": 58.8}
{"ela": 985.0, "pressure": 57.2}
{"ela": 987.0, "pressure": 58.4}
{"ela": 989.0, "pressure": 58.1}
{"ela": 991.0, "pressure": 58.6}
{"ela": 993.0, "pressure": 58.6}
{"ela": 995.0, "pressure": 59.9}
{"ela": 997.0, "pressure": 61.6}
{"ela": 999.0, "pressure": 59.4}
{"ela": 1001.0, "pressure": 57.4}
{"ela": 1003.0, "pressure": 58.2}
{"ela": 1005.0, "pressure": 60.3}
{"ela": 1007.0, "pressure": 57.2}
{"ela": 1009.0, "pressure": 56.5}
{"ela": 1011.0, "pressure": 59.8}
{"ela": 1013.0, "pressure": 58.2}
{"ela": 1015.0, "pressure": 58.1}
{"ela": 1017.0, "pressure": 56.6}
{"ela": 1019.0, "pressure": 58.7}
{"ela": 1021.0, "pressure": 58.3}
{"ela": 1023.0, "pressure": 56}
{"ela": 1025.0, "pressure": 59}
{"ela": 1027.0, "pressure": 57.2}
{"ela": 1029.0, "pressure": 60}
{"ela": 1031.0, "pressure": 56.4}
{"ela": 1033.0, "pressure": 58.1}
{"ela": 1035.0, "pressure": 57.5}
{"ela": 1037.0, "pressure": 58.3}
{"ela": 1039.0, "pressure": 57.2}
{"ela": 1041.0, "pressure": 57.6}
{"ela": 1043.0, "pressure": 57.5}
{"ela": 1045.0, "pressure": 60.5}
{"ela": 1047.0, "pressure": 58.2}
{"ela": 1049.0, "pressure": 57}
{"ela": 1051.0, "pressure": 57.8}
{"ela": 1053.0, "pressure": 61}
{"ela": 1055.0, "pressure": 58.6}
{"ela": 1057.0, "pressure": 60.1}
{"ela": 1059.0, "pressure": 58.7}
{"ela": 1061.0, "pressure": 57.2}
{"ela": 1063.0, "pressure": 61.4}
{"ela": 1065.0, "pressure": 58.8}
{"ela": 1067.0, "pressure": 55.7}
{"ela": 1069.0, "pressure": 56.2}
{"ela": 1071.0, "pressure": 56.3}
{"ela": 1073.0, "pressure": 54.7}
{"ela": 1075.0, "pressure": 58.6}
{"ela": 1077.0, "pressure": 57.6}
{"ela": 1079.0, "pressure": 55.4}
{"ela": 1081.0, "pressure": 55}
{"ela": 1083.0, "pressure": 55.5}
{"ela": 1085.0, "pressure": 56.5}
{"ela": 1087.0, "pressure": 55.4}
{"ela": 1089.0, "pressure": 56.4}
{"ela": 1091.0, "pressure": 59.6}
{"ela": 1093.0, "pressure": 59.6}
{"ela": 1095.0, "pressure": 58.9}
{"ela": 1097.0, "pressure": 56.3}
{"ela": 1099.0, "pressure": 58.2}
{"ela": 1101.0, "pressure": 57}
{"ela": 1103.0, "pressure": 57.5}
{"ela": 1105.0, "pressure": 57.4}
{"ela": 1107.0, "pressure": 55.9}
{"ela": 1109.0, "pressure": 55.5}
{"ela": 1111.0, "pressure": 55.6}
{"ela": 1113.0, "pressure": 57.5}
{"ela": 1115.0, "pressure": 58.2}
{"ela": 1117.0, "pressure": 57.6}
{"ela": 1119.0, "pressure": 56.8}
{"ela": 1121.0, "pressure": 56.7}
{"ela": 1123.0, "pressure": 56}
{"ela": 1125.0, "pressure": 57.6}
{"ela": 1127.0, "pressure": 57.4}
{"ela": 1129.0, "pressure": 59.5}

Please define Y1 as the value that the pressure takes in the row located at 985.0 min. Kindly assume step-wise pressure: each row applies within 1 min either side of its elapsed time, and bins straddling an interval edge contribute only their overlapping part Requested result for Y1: 57.2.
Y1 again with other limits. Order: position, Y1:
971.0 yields 60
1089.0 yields 56.4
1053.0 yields 61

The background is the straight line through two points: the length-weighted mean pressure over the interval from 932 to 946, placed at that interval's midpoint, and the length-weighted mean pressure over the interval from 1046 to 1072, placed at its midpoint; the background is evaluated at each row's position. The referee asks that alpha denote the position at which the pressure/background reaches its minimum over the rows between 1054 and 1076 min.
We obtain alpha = 1073.0 min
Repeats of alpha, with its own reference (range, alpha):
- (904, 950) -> 941.0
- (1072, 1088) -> 1087.0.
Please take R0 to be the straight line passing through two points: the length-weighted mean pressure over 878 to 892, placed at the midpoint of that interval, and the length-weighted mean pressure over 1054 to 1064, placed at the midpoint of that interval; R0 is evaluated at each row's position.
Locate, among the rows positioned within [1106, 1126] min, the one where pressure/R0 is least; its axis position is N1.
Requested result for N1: 1109.0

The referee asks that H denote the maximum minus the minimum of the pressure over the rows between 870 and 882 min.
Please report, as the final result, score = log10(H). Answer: 0.61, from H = 4.10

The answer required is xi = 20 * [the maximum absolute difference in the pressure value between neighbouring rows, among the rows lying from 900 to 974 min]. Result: 176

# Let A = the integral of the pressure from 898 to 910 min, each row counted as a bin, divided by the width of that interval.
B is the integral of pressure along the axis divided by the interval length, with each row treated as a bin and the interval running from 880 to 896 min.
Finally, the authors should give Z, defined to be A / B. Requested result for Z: 1.01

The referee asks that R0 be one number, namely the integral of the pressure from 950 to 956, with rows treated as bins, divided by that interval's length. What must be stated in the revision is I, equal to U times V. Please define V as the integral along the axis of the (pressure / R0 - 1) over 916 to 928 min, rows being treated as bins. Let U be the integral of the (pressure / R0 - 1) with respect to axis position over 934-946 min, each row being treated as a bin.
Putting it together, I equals -1.24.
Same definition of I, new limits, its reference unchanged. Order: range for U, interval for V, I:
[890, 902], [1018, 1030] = -0.08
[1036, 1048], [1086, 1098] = 0.16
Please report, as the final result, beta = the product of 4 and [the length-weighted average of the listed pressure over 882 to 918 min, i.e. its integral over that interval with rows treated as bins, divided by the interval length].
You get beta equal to 244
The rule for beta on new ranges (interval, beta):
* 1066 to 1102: 227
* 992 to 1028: 234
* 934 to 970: 213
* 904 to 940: 234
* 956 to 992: 236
